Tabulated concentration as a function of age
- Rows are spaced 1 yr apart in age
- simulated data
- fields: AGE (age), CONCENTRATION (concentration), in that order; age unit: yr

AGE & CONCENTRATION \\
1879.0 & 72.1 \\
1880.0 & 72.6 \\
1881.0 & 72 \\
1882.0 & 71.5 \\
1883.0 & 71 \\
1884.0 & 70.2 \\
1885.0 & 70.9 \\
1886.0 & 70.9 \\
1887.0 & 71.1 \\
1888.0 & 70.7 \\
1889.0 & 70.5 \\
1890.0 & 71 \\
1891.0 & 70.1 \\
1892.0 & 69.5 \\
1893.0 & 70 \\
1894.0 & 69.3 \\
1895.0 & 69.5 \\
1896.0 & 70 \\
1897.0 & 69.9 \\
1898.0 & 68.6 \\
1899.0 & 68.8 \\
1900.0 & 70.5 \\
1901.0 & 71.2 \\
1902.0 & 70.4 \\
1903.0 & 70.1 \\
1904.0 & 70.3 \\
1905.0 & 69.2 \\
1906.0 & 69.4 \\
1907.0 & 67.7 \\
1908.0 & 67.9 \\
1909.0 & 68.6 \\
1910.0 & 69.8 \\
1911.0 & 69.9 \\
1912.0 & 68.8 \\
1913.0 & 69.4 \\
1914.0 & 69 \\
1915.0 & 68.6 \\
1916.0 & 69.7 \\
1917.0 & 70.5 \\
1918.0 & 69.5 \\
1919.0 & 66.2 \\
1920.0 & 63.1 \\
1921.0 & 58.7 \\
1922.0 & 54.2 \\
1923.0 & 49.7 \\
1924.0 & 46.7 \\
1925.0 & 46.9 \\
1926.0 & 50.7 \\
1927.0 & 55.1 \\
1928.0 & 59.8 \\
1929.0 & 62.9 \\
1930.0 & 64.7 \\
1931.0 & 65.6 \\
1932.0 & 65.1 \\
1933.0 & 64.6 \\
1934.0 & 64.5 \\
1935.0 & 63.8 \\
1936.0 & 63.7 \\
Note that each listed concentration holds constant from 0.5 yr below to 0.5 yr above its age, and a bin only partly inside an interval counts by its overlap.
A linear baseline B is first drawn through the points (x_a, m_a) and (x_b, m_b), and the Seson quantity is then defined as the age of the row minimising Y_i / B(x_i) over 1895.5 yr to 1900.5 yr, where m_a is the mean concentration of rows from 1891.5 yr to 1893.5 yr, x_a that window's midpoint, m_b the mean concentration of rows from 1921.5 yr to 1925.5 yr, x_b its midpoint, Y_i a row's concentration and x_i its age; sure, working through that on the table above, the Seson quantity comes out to 1898.0 yr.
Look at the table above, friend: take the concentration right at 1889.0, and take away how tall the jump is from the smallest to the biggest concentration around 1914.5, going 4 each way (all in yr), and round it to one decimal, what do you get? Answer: 68.6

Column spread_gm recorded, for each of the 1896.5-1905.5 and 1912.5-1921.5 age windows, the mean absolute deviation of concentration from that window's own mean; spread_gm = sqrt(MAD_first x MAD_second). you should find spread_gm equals 1.4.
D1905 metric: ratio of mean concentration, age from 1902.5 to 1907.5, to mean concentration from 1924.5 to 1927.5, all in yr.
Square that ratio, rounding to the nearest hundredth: 1.86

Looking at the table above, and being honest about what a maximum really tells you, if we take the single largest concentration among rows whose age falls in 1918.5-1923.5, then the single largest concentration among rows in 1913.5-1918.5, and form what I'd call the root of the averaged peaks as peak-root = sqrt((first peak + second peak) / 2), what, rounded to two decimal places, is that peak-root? 8.27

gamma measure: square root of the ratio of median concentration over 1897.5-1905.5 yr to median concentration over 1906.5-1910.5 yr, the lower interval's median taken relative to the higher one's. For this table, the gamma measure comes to 1.01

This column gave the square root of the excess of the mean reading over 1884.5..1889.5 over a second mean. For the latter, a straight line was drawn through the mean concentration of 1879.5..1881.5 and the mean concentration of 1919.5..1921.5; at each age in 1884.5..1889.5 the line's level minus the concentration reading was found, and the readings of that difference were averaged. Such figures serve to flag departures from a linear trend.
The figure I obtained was 8.438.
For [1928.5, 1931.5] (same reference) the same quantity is 8.403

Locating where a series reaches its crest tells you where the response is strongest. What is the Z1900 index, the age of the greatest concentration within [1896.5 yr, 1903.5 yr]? 1901.0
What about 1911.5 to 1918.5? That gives 1917.0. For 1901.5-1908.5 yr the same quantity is 1902.0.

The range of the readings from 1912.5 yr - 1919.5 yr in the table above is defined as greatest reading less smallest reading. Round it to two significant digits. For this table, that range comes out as 4.3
